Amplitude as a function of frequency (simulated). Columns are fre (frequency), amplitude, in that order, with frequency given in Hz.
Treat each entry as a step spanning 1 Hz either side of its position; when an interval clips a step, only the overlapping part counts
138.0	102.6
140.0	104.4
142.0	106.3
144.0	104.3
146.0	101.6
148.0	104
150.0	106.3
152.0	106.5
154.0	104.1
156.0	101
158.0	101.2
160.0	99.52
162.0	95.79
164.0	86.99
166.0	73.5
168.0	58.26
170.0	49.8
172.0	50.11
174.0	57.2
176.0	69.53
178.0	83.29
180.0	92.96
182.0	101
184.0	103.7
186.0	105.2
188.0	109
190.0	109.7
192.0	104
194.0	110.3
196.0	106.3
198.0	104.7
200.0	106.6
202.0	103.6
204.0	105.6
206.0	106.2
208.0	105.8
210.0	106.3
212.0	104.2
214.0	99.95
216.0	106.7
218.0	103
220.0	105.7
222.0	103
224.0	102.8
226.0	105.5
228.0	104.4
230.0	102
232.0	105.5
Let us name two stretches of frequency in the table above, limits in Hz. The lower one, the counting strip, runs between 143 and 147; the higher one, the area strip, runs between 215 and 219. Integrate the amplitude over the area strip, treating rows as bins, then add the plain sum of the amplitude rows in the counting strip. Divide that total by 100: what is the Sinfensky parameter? 6.3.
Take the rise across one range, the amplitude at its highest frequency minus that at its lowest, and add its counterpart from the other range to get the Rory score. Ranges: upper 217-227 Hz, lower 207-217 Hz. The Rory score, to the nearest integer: 3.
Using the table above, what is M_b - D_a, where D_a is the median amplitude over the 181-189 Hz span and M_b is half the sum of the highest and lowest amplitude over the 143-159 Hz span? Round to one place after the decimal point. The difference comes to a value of -0.7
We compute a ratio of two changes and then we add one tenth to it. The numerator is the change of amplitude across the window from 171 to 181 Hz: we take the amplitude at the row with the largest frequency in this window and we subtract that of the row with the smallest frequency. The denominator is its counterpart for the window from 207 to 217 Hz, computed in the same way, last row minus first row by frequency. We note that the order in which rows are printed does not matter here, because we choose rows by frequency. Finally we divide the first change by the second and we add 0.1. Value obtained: 48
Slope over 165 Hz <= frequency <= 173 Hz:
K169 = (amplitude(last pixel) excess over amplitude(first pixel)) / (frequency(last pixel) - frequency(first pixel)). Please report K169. -3.9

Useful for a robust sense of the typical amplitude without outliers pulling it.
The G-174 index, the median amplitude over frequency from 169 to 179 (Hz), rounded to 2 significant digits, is 57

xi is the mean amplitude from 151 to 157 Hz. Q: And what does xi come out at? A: 104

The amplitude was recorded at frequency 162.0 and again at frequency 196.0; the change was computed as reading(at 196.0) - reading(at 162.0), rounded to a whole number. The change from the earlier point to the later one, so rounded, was 11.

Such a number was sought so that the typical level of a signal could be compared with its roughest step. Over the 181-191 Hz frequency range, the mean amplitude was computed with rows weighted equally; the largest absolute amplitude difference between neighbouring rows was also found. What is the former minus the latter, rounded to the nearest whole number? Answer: 102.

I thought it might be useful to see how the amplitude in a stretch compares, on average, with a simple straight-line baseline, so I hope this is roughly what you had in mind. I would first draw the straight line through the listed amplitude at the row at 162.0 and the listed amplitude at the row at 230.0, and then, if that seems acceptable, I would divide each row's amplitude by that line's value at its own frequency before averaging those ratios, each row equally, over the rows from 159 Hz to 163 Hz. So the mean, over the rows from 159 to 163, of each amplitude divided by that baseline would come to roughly 1.02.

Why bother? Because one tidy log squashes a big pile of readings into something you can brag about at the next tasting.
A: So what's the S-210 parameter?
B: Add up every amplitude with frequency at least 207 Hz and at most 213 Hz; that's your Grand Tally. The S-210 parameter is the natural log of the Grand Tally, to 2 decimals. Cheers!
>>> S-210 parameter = 5.76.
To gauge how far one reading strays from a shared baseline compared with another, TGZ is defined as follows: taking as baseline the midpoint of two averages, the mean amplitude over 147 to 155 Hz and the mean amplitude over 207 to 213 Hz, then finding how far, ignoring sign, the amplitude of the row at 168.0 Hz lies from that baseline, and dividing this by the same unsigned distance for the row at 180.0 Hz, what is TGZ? 3.8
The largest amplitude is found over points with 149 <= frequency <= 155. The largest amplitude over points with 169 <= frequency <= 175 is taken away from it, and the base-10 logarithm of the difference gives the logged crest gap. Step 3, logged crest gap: 1.7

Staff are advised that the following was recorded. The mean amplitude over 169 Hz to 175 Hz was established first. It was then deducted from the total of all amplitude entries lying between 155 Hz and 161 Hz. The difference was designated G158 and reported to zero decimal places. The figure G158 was 249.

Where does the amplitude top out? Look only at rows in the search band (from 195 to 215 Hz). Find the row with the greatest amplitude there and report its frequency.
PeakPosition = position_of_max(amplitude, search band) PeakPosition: 200.0 Hz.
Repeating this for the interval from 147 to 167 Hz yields 152.0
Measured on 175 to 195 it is 194.0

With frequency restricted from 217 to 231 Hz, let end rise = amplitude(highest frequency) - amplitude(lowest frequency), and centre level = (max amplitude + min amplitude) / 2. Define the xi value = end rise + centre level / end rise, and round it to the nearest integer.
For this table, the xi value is -105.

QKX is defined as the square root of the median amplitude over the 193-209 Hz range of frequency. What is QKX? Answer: 10.3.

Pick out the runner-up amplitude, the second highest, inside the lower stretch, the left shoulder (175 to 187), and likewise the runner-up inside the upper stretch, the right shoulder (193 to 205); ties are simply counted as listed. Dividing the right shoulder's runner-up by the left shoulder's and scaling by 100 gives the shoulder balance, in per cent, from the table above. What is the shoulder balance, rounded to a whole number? 103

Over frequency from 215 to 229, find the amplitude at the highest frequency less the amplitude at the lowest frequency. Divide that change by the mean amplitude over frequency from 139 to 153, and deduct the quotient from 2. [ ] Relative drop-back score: 2.02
